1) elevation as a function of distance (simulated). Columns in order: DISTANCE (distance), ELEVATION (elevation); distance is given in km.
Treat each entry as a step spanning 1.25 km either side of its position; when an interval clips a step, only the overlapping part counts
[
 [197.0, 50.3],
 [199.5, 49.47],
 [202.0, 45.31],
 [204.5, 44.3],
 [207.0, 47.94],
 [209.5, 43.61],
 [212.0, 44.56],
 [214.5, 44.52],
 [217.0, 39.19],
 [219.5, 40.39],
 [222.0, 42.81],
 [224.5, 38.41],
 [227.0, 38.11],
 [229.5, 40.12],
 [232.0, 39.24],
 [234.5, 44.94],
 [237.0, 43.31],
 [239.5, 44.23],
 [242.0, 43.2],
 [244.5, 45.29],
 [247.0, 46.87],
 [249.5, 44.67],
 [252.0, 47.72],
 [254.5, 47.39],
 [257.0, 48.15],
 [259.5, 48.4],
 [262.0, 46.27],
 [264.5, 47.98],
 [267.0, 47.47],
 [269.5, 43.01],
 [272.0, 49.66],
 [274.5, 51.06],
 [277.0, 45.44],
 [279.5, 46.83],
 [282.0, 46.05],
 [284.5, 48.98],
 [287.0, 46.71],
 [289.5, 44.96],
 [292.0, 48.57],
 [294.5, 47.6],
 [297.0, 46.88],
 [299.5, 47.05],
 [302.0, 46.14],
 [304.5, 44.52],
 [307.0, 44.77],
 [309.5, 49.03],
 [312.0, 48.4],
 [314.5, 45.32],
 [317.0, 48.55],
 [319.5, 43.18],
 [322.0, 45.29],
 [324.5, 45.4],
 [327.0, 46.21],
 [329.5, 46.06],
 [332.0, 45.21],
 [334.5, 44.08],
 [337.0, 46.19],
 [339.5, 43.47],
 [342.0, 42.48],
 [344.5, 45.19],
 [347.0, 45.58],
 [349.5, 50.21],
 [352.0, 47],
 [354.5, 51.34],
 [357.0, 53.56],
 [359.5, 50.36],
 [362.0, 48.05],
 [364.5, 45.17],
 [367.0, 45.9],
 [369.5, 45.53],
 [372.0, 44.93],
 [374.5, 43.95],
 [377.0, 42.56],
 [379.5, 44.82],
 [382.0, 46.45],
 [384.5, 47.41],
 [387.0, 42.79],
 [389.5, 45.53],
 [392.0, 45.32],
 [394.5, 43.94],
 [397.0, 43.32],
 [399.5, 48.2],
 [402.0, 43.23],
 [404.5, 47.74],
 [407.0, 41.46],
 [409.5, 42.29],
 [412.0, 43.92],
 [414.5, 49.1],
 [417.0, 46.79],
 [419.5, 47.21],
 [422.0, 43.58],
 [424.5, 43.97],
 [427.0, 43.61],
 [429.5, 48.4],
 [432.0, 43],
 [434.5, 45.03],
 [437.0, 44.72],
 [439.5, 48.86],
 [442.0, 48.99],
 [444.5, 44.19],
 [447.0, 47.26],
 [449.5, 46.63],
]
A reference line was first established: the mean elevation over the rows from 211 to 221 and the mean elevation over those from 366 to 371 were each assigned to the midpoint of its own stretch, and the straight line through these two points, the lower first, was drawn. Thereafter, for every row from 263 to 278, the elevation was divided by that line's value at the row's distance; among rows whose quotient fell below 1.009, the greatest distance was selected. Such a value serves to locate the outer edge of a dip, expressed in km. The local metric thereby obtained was 269.5 km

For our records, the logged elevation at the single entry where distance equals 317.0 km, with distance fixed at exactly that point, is 48.55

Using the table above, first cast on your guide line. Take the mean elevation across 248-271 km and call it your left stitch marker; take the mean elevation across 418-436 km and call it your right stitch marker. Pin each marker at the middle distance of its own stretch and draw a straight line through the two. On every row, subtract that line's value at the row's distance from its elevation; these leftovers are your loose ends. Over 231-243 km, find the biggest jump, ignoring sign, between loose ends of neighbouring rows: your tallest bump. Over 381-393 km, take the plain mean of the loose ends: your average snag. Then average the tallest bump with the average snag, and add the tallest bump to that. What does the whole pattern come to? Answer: 8.6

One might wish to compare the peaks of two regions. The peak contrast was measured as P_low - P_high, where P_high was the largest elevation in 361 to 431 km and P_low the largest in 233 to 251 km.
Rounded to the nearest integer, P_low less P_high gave -2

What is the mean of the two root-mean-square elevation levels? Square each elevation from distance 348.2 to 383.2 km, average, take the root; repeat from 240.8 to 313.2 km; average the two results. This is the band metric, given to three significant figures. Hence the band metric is 47.1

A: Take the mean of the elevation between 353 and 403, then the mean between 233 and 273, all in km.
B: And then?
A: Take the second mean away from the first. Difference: 0.0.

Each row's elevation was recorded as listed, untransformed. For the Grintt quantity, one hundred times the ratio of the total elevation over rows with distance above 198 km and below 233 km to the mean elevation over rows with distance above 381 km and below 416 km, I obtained 1327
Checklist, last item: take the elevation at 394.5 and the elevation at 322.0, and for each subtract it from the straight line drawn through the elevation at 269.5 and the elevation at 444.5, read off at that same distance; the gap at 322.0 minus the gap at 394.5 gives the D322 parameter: -1.8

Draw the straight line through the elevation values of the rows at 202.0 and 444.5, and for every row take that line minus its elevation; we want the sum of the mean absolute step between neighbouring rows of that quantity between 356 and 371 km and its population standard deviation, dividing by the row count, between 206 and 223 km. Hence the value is 4.6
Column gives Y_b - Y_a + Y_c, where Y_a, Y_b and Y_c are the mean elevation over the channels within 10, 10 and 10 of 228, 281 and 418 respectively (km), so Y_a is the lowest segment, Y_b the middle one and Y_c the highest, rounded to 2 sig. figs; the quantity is 52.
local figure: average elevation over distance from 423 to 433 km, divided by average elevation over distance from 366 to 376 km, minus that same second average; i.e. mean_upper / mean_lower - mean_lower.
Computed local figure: -44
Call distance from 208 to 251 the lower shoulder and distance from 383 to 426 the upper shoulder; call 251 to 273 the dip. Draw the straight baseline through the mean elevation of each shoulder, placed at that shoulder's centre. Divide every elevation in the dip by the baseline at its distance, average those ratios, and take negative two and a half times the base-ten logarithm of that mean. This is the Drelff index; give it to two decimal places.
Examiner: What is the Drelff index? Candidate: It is -0.10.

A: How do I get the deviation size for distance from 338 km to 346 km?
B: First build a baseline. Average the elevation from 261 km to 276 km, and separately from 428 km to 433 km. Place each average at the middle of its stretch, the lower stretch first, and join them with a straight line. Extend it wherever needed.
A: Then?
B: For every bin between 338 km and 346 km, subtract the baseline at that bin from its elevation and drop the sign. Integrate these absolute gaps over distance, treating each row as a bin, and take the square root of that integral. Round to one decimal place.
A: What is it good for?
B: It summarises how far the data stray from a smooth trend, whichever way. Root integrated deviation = 4.8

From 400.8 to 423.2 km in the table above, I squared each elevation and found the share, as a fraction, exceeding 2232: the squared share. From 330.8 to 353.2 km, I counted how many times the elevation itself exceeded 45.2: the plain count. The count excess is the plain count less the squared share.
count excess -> 4.8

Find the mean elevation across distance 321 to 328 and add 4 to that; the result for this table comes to 49.6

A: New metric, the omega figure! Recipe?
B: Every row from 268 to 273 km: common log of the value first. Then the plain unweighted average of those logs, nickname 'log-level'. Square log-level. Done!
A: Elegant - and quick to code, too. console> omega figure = 2.77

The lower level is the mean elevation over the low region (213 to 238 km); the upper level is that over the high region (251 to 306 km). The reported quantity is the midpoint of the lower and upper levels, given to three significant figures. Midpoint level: 44.1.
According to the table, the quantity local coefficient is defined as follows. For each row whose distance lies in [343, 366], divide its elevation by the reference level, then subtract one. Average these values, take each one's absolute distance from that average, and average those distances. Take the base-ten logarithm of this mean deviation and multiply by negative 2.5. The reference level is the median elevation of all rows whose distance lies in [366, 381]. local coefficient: 3.11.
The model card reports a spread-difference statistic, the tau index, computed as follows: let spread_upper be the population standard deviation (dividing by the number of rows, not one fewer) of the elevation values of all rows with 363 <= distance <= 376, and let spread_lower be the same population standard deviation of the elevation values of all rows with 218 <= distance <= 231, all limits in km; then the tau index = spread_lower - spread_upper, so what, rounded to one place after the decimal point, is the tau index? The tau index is 1.0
